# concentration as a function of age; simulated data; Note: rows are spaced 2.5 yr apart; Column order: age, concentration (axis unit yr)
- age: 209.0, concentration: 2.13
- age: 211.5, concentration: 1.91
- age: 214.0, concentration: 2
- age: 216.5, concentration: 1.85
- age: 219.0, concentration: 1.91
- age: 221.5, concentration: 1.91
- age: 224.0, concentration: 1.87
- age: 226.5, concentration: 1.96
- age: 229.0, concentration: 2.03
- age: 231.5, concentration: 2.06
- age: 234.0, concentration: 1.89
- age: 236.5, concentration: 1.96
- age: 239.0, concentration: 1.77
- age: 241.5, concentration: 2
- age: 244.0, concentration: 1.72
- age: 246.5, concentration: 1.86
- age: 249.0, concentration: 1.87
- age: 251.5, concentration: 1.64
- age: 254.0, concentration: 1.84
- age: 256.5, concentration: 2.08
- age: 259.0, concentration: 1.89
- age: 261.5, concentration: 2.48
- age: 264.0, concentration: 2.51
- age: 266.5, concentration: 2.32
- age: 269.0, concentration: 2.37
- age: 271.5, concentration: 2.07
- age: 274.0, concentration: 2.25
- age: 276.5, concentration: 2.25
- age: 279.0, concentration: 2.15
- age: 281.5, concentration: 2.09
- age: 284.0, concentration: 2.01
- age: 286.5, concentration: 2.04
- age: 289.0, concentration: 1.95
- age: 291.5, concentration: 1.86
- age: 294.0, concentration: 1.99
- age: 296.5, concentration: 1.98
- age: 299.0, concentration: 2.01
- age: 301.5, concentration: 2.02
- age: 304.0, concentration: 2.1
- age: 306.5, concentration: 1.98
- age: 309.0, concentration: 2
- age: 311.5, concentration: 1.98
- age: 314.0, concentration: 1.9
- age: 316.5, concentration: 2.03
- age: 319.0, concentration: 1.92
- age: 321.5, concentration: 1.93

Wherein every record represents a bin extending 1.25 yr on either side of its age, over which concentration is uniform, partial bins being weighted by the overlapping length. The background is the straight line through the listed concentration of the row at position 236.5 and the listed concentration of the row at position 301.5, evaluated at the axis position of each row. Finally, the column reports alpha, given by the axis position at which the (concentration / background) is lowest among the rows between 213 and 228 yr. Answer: 216.5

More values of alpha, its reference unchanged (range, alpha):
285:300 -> 291.5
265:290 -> 289.0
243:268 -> 251.5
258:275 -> 259.0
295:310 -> 306.5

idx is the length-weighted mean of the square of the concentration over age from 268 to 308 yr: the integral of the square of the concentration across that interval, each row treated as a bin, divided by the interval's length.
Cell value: 4.29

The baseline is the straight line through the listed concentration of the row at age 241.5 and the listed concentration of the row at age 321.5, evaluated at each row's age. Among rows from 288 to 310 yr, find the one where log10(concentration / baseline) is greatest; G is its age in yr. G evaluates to 304.0 yr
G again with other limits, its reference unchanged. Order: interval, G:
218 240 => 231.5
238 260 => 256.5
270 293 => 276.5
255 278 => 264.0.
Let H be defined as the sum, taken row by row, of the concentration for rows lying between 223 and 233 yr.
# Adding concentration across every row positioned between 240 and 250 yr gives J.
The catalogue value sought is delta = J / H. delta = 0.94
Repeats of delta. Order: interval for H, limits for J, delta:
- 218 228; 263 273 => 1.21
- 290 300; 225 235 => 1.01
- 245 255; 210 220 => 1.06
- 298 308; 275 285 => 1.05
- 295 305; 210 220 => 0.95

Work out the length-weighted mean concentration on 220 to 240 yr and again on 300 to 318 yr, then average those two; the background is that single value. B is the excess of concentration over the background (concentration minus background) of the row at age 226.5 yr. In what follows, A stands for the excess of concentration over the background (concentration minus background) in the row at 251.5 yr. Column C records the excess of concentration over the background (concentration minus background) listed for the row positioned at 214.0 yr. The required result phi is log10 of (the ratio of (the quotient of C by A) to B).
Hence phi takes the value 1.18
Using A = -0.33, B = -0.01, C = 0.03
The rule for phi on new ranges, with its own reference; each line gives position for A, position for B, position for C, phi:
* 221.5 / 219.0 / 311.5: 0.62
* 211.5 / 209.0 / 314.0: 0.86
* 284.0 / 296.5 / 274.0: 2.69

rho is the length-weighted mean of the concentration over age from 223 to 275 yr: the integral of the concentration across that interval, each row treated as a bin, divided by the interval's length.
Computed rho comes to 2.02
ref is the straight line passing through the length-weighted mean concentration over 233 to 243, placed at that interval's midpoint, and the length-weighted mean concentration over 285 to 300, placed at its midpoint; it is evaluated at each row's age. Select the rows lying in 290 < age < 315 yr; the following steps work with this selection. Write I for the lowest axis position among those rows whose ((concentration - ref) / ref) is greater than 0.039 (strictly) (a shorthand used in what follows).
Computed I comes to 304.0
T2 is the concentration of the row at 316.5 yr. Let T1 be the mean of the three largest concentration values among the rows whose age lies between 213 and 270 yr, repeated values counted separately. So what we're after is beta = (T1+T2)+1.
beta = 5.5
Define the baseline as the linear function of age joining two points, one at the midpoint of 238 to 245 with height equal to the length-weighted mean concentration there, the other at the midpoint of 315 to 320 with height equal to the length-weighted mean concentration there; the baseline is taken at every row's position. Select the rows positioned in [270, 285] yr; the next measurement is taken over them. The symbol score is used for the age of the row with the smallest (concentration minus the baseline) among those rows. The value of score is 284.0 yr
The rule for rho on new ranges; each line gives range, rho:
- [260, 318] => 2.10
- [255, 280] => 2.23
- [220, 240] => 1.93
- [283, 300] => 1.98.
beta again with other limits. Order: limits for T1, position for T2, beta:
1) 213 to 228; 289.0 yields 4.9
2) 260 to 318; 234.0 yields 5.3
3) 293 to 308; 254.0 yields 4.9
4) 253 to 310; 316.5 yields 5.5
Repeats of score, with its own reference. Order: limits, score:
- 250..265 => 251.5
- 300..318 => 314.0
